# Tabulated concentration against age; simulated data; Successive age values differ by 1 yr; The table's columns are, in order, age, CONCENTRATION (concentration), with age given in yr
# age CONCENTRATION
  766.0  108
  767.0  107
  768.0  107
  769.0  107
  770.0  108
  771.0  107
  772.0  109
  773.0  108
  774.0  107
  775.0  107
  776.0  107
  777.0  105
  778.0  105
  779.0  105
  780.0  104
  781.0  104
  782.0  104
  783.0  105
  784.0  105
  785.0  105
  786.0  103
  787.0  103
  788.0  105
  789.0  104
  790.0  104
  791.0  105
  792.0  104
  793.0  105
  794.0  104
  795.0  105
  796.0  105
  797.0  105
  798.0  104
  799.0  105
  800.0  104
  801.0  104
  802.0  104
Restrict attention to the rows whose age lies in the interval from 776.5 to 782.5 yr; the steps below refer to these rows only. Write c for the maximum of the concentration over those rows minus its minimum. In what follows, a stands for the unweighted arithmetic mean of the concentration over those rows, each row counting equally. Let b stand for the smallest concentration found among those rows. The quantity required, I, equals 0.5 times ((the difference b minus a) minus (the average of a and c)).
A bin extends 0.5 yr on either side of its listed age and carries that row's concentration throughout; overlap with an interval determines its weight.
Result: -26.6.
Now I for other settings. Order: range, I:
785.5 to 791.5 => -27.0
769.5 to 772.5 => -28.0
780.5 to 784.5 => -26.6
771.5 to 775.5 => -27.8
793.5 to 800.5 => -26.7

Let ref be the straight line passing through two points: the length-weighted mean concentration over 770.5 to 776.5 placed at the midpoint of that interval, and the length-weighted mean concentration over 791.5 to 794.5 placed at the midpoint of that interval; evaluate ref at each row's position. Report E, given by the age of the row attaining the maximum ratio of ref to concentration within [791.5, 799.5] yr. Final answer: 792.0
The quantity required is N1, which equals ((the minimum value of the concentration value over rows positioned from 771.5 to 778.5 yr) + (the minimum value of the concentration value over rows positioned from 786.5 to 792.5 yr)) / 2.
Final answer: 104.0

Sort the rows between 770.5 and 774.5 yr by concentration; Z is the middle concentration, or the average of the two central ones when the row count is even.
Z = 107.5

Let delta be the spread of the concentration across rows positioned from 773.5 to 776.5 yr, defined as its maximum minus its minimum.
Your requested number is 0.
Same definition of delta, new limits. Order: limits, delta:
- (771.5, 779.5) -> 4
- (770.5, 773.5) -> 2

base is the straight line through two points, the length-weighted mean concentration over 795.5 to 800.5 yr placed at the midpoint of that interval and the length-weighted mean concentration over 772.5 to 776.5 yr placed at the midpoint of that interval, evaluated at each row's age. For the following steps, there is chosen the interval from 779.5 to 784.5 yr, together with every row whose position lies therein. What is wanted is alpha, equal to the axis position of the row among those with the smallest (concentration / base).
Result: 780.0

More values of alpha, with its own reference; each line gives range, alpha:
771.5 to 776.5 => 774.0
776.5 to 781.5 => 780.0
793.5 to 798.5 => 794.0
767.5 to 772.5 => 768.0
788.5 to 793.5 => 789.0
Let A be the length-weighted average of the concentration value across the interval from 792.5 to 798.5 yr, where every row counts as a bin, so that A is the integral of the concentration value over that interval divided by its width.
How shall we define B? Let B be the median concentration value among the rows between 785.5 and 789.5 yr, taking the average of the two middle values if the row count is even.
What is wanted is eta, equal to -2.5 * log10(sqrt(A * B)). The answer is -5.04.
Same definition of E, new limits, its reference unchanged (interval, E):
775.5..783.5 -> 780.0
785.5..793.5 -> 786.0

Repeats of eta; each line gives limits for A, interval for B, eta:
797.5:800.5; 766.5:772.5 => -5.06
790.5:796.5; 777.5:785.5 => -5.05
